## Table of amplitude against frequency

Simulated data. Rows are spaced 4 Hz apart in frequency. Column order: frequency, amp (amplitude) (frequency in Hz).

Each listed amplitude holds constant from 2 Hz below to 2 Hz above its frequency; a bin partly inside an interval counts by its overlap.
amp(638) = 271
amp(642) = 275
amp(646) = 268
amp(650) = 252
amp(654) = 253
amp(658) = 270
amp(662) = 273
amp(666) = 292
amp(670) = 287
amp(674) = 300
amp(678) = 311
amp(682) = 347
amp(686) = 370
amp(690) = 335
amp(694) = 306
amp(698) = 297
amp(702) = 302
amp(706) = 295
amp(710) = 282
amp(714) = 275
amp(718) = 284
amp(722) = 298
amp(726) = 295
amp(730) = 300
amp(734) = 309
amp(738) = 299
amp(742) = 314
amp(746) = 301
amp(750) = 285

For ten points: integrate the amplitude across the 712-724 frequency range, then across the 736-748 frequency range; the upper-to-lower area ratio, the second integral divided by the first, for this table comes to 1.07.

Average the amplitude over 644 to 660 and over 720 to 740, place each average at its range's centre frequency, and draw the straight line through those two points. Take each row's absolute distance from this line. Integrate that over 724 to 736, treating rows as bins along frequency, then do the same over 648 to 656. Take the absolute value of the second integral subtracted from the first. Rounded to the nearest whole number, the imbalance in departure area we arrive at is 25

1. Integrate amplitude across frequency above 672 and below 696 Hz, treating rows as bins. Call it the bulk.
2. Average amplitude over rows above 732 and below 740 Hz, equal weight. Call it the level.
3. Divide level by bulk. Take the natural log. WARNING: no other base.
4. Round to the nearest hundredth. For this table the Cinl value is -3.25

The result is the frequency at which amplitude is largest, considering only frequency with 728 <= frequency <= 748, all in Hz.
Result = 742 Hz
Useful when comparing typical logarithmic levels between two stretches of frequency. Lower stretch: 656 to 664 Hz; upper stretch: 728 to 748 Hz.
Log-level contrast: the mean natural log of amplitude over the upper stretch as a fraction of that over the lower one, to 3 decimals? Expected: 1.020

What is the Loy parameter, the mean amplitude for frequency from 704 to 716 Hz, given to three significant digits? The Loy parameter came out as 284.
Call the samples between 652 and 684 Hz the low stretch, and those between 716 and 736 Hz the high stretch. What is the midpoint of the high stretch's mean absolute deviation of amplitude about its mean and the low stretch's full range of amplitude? 50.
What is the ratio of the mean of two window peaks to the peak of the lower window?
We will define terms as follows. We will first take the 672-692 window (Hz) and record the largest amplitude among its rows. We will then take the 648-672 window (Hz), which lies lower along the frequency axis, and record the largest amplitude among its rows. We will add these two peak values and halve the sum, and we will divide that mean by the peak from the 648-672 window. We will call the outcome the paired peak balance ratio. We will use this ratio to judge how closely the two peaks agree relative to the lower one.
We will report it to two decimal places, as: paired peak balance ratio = 1.13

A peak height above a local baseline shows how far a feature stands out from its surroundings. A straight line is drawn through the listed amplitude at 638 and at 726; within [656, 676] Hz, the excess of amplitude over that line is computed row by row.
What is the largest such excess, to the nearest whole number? 19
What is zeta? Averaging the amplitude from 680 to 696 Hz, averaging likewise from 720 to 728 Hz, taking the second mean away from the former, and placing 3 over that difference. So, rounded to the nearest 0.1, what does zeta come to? 0.1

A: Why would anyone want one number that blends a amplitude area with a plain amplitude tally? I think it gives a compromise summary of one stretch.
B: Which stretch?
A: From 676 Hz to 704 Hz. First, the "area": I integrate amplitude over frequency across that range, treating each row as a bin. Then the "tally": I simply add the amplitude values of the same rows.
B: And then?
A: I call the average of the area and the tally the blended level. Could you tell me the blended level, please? 5670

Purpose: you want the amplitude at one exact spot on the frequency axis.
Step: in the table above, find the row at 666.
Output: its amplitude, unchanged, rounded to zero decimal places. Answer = 292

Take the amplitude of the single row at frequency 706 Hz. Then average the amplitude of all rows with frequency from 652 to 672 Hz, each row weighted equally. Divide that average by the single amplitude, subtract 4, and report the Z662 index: -3.07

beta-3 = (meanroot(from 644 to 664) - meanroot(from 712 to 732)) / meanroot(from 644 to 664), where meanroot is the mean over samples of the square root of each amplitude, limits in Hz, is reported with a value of -0.050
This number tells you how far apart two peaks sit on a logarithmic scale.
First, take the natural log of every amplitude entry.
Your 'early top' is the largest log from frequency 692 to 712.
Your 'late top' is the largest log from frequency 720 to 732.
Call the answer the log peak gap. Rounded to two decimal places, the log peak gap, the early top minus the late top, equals 0.02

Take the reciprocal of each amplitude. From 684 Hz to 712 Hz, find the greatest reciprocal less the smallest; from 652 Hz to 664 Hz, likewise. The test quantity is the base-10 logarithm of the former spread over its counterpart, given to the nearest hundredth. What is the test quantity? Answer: 0.46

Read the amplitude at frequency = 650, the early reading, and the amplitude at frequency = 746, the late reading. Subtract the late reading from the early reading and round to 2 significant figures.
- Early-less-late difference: -49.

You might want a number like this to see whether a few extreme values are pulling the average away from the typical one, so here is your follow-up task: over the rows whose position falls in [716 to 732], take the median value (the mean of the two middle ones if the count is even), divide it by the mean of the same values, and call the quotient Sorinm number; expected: 1.01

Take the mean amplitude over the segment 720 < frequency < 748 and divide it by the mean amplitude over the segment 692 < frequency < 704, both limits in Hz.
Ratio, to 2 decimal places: 1.00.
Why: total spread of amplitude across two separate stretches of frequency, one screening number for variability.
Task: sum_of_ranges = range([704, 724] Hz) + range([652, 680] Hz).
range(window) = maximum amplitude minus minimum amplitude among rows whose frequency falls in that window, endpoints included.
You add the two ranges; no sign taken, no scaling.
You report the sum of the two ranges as 81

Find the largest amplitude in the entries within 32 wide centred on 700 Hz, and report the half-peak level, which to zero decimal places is 185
